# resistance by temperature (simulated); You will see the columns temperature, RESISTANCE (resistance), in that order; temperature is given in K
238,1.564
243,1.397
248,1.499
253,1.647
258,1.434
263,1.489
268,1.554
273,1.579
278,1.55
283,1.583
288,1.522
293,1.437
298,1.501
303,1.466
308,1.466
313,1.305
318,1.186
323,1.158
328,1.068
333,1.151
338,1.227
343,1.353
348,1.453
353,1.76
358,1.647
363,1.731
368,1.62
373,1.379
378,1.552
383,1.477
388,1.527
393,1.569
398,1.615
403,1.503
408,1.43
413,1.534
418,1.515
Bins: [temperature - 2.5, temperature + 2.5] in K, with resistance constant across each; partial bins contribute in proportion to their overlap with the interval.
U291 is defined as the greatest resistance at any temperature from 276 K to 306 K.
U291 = 1.583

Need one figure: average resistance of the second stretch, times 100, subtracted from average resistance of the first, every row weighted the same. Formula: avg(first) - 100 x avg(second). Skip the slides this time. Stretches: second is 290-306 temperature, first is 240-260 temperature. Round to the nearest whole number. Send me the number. -145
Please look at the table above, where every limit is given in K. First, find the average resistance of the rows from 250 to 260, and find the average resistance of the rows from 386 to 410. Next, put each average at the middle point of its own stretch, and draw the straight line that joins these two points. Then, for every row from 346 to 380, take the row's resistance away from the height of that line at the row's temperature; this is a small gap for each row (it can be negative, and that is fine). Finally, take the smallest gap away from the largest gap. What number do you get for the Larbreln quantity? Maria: 0.4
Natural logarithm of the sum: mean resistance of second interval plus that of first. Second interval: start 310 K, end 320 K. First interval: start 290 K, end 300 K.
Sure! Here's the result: 1.00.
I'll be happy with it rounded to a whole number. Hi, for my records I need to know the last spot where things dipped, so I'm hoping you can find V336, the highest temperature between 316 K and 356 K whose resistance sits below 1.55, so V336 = 348 K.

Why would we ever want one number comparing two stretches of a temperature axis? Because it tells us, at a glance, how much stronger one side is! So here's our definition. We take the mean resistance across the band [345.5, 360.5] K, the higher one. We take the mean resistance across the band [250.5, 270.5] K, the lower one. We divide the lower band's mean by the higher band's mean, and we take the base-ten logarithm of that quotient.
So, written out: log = -0.02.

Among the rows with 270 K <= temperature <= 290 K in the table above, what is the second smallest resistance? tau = 1.55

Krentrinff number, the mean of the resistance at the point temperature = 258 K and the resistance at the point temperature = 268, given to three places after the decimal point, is 1.494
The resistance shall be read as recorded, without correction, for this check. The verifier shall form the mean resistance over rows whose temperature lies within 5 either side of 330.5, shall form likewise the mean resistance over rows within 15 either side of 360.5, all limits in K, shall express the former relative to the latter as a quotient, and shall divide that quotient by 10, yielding 0.069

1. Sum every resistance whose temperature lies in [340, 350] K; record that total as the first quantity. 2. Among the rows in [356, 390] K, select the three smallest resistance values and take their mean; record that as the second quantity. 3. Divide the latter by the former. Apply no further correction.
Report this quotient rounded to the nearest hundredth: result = 0.52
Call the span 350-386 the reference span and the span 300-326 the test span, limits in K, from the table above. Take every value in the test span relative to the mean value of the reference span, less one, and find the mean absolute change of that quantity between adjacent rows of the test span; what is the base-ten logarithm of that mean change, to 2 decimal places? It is -1.32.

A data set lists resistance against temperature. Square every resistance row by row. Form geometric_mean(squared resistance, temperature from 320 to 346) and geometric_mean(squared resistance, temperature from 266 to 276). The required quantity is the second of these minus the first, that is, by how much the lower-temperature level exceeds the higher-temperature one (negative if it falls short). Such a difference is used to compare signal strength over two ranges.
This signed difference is 1.0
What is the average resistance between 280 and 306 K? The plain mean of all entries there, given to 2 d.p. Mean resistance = 1.50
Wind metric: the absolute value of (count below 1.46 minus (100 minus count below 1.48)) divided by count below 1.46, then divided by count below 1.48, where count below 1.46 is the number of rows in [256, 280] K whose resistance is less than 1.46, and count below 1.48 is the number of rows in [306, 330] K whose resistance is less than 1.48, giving 19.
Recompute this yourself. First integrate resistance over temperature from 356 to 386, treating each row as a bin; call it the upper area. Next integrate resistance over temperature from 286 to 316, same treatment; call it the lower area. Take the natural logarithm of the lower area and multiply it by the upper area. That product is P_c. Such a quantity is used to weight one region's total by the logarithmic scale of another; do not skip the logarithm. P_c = 177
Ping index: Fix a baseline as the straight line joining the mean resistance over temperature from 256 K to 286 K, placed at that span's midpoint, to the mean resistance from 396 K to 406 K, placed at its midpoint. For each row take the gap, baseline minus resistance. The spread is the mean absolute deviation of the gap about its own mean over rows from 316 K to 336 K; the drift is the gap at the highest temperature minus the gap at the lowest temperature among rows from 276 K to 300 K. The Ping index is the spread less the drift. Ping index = 0.0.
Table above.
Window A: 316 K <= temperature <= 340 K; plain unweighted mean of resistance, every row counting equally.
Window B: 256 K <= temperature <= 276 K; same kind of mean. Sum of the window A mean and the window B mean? 2.67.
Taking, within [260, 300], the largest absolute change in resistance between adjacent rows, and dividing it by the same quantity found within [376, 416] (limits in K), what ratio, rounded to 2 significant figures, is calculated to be 0.76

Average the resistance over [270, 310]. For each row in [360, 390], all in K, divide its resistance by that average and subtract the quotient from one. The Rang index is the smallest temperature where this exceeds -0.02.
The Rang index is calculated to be 373 K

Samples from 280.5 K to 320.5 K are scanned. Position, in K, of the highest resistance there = 283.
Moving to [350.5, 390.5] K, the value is 353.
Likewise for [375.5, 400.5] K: 398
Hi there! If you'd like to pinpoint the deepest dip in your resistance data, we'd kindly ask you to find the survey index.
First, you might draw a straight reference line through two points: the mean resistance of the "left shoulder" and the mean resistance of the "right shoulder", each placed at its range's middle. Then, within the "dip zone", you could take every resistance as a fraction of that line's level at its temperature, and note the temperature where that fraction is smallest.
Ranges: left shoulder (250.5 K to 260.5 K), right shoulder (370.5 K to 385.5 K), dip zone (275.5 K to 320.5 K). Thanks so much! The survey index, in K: 318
